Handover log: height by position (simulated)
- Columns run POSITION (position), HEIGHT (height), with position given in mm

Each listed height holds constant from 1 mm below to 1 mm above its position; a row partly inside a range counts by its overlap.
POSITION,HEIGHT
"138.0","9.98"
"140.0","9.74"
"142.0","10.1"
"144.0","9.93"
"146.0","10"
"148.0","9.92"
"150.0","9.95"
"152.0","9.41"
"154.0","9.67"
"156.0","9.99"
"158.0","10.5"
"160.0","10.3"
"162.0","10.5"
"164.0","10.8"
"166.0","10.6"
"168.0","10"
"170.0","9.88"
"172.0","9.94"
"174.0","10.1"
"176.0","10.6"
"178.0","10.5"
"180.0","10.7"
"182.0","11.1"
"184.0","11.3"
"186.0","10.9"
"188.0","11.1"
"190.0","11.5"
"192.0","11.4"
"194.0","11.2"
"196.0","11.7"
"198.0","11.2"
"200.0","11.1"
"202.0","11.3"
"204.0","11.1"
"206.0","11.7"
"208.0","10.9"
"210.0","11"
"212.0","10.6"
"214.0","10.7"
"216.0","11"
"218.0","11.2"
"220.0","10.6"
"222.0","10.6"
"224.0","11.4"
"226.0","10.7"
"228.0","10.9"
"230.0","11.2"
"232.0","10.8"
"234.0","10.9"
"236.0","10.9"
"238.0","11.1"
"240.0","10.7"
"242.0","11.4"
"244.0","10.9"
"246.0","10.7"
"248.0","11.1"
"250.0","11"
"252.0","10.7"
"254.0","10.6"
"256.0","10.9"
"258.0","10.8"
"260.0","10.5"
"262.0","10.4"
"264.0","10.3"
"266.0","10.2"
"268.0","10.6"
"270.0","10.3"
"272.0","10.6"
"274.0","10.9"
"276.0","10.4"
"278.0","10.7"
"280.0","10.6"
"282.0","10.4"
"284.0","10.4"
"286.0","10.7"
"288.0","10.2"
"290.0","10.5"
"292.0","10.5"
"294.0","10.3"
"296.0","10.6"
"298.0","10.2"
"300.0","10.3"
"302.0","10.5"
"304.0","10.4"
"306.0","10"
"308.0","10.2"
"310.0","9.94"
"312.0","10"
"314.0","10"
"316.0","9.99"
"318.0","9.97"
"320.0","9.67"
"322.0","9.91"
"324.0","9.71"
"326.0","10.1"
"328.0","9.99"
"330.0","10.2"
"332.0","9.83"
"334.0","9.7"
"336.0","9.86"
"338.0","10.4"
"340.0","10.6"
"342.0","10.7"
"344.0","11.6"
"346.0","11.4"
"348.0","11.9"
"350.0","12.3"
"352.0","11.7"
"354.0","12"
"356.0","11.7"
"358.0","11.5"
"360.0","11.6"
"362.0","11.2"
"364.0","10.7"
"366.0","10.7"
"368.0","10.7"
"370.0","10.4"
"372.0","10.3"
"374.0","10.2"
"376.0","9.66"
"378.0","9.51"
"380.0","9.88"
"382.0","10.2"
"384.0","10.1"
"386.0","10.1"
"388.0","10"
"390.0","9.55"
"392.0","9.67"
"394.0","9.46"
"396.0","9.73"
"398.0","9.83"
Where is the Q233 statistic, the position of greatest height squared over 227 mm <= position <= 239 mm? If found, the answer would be 230.0 mm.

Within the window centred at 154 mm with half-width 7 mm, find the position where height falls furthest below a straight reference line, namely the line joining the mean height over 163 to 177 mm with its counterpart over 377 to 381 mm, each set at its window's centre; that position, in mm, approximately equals 152.0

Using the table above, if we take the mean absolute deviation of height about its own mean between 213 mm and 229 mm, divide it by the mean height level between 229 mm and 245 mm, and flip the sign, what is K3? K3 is -0.022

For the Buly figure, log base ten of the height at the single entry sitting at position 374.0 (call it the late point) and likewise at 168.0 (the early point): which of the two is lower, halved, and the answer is 0.500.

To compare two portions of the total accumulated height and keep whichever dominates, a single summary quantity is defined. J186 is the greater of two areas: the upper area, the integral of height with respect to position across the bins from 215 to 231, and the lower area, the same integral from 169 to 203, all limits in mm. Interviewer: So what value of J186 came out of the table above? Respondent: 371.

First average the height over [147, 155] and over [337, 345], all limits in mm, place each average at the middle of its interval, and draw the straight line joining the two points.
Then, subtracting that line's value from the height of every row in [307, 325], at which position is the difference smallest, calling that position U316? 320.0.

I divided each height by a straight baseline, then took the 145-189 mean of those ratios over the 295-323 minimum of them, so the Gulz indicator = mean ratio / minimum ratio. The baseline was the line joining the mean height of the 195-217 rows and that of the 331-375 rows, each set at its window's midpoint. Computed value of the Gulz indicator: 1.05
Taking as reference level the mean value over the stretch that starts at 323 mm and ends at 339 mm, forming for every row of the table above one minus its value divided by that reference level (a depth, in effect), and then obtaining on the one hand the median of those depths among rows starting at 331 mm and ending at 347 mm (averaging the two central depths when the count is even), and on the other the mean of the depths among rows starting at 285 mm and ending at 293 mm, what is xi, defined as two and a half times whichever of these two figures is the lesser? -0.13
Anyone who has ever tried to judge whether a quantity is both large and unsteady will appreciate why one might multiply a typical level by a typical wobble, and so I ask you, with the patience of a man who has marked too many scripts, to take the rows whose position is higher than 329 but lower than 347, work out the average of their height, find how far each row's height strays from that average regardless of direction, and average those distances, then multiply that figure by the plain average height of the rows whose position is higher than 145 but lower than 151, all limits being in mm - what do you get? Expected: 5.3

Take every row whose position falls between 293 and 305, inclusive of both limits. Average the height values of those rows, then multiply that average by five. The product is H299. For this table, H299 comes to 51.9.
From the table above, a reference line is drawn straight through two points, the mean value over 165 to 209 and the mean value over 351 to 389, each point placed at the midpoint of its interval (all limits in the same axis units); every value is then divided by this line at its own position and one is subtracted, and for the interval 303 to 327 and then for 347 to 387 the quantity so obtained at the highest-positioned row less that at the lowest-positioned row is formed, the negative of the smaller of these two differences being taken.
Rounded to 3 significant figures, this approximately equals 0.164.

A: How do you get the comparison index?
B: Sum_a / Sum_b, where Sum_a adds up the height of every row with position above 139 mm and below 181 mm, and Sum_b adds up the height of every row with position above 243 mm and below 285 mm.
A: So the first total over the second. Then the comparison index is 0.956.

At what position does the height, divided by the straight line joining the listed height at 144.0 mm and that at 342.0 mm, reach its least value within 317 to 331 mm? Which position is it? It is 320.0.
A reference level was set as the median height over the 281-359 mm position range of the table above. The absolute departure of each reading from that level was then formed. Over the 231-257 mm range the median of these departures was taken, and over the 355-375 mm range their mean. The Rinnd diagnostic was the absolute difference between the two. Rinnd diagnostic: 0.02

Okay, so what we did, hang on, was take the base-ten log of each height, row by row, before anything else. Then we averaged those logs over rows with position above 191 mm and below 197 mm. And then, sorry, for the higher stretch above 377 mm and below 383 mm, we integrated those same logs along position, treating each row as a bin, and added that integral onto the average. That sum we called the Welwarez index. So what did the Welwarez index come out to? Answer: 7.02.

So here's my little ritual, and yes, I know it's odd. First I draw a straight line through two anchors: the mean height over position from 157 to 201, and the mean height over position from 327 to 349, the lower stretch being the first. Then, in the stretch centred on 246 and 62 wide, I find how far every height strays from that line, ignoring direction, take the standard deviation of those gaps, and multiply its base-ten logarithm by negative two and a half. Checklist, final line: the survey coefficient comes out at 1.8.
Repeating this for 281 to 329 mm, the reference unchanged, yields 1.5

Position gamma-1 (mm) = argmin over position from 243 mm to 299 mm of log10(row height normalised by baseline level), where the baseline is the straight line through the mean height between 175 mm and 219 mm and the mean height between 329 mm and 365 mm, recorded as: 266.0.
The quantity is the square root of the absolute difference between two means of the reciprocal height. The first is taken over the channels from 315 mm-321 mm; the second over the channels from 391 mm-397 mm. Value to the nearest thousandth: 0.052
